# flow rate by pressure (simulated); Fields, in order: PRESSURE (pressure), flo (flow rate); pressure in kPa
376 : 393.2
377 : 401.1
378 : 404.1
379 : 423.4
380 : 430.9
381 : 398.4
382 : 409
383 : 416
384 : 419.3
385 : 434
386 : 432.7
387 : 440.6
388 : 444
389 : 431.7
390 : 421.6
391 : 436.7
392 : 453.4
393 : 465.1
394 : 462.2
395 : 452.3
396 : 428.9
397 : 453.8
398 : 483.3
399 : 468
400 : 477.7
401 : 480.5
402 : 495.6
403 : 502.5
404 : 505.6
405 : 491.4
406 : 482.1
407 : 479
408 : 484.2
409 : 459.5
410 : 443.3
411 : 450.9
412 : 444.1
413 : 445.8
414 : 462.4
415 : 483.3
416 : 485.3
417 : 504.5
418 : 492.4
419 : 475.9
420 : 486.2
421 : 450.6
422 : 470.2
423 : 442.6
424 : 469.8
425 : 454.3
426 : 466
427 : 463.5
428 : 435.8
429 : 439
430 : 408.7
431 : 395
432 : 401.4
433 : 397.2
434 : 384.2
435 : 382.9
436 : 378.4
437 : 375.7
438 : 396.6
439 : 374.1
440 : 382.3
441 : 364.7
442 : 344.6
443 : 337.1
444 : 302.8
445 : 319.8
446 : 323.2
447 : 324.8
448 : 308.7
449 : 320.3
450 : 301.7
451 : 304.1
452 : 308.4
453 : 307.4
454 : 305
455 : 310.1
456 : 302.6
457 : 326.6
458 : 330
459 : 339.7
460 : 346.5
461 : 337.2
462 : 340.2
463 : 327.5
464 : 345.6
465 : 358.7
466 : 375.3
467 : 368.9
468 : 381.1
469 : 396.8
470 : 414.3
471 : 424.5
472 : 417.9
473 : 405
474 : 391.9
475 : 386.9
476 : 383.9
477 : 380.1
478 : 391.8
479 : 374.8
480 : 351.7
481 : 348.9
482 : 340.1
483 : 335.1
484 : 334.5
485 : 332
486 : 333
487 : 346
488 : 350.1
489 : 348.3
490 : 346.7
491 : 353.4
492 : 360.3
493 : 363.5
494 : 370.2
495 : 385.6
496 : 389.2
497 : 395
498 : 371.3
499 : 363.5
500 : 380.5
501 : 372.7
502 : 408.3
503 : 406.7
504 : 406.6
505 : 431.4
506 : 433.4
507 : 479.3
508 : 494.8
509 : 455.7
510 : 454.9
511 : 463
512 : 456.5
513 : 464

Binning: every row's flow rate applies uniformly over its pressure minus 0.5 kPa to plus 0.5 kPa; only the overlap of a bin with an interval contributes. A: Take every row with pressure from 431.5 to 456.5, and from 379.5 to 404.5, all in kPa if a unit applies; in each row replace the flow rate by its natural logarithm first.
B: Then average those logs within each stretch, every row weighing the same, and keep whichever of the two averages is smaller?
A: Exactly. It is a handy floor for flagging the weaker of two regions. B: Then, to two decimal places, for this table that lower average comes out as 5.83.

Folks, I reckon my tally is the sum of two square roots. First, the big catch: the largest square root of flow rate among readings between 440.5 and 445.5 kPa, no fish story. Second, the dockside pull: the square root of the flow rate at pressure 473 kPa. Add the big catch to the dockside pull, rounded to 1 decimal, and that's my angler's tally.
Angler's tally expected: 39.2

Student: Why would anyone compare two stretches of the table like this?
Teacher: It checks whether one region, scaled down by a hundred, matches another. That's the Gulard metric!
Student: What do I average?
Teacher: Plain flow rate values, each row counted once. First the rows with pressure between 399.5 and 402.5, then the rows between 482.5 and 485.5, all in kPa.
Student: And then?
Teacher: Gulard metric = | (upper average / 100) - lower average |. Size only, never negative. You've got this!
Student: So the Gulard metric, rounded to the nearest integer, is 481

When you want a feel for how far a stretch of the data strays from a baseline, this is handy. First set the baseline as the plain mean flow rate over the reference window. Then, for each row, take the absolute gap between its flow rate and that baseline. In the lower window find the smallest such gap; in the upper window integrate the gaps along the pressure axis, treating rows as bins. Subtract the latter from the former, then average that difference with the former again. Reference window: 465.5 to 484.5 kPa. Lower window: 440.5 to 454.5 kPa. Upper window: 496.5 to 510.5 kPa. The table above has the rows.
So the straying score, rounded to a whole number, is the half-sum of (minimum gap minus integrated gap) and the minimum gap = -289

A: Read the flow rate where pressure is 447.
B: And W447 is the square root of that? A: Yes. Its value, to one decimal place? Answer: 18.0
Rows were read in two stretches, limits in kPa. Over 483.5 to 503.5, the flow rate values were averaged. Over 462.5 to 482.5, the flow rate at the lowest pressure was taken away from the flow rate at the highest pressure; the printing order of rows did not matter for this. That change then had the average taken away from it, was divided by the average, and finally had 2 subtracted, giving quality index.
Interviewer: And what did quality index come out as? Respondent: -2.97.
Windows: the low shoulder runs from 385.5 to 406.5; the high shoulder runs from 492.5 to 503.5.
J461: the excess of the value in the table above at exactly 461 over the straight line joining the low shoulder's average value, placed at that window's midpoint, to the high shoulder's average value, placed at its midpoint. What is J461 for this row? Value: -74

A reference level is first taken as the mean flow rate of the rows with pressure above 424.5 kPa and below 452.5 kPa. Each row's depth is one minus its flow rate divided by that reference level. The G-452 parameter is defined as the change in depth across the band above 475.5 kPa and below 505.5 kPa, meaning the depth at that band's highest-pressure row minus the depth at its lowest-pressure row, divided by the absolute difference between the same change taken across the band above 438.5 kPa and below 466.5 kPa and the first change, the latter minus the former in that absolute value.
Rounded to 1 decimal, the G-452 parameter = -1.0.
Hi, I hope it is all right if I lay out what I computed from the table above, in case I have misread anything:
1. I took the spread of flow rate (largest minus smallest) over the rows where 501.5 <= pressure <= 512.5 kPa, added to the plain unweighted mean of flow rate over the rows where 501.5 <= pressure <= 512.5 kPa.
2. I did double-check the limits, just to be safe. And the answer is 533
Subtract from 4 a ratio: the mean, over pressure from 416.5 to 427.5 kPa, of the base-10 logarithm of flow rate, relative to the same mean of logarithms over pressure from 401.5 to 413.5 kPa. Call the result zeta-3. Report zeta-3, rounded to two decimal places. 3.00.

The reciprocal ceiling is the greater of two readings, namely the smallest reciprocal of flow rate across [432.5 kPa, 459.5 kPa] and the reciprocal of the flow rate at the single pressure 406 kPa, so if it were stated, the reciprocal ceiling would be 0.0025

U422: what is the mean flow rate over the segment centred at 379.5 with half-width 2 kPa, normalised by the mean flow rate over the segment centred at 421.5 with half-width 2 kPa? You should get 0.90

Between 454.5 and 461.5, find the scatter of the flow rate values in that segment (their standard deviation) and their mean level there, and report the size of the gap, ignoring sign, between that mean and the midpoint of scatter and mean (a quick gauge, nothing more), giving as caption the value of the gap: 156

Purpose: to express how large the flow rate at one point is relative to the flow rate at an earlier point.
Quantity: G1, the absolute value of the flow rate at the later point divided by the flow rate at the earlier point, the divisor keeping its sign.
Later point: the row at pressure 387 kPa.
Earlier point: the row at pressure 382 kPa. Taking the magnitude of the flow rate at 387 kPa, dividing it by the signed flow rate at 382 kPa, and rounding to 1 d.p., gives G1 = 1.1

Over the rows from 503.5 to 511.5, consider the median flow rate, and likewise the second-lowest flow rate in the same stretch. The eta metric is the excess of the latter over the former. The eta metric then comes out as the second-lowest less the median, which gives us -24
